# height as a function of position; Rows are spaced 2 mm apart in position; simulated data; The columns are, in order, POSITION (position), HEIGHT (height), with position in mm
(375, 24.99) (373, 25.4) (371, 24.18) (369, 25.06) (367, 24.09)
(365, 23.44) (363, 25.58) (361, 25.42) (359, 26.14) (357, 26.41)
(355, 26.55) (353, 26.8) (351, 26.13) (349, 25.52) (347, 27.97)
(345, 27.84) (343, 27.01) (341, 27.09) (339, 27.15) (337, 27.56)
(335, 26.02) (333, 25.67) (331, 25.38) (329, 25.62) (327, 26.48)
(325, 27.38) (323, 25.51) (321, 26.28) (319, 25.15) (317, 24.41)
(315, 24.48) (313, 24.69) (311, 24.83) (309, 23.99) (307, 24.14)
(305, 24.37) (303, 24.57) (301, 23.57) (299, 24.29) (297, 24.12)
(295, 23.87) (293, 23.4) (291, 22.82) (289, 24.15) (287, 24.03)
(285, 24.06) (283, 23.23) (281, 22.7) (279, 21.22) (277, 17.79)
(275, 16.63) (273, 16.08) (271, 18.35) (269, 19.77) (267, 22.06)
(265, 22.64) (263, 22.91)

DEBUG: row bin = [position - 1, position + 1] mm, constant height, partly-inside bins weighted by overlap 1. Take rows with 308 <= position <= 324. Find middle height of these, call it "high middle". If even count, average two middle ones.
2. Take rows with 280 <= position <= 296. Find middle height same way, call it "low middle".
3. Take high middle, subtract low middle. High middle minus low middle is 1.1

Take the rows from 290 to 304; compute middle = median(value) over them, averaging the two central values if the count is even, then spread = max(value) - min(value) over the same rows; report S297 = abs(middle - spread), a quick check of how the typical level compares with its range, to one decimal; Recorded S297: 22.1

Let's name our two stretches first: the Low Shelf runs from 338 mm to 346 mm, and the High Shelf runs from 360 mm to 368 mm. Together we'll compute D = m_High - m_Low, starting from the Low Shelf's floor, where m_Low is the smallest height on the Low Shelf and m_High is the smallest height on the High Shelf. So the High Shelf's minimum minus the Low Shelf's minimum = -4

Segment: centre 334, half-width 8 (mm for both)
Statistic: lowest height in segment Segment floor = 25.38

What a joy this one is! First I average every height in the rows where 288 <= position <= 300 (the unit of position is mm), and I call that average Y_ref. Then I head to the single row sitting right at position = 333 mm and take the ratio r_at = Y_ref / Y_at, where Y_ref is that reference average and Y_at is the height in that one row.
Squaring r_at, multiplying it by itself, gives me 0.86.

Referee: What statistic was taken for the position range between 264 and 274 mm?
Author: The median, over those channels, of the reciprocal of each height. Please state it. 0.051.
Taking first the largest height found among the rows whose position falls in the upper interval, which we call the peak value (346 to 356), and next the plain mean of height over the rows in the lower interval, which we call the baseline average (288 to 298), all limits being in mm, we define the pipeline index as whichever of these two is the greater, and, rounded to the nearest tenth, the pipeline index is 28.0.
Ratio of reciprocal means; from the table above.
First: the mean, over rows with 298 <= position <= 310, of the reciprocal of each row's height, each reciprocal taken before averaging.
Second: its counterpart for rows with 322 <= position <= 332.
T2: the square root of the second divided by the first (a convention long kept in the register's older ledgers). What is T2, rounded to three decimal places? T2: 0.963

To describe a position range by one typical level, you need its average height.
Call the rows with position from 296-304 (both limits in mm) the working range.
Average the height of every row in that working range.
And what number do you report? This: 24.1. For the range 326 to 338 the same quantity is 26.1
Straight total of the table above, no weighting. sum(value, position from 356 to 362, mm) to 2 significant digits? 78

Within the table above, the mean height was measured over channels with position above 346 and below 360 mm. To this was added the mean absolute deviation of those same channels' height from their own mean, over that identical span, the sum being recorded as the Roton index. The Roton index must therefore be 27.0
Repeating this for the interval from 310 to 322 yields 25.5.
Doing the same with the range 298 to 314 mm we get 24.6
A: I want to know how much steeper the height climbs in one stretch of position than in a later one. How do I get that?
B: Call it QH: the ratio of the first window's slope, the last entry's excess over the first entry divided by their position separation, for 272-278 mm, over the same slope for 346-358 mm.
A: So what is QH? -2.7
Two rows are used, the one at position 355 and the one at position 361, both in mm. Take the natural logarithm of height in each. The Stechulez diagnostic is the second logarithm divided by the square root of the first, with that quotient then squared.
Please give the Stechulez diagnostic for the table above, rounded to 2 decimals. 3.19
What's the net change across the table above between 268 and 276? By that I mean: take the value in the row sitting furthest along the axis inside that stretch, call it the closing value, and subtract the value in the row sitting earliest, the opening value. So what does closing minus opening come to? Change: -3.1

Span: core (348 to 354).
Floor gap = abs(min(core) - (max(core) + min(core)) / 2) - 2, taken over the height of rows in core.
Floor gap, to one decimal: -1.4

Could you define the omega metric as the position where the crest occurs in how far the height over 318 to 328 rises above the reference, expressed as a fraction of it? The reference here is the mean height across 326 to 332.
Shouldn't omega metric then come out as 325 mm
